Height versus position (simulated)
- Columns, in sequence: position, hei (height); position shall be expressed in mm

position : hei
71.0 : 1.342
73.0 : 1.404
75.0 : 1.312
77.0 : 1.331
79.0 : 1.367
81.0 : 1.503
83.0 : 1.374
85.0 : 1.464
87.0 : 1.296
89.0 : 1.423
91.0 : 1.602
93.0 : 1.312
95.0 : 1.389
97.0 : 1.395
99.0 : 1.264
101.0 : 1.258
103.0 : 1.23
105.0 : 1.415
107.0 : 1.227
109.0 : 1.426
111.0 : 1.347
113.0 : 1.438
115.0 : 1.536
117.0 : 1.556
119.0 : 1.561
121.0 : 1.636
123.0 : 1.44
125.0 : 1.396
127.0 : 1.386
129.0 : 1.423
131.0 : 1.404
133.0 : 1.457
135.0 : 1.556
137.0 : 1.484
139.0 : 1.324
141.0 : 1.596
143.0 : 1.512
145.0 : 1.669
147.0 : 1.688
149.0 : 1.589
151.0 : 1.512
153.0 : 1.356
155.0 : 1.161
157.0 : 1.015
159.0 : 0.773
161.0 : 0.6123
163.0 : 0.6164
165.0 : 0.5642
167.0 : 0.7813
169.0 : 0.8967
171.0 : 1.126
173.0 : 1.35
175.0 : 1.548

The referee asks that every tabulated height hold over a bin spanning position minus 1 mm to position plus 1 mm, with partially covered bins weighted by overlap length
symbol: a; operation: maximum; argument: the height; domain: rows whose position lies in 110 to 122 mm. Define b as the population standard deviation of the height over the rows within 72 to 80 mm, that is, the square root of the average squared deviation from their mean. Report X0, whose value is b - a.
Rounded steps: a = 1.636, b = 0.04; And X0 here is -1.60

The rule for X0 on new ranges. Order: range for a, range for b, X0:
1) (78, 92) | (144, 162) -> -1.23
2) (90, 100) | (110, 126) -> -1.51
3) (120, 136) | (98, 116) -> -1.53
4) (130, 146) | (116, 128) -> -1.58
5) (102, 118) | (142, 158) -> -1.33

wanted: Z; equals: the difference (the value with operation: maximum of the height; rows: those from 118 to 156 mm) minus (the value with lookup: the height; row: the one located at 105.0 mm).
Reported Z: 0.27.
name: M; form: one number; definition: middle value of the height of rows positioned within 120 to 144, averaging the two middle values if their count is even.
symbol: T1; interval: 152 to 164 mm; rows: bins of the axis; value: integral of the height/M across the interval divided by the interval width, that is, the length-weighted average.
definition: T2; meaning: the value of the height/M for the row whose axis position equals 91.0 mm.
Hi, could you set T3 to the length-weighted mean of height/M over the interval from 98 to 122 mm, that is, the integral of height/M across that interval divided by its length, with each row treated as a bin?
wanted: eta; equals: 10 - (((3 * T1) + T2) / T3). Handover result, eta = 6.90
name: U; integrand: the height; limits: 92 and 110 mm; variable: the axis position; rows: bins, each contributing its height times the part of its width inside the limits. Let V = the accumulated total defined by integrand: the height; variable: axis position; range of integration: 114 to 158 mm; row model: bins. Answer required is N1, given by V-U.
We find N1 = 41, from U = 23.8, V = 64.5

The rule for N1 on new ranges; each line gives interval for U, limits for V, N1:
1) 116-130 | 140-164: 9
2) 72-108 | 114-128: -28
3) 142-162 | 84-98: -6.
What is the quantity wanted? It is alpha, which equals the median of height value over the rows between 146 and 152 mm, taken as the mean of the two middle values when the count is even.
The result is 1.59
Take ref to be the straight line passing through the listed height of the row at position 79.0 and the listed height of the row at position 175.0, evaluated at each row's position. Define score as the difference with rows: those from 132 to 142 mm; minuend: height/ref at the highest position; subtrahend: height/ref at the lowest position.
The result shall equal 0.08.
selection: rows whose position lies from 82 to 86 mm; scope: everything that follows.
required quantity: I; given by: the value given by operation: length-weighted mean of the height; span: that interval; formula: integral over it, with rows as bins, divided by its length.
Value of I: 1.42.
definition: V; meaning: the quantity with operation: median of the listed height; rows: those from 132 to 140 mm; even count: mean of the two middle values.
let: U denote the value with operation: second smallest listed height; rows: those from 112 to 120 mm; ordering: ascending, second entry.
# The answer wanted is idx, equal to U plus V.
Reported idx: 3.01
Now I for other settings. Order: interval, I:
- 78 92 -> 1.43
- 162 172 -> 0.80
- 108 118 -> 1.46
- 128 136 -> 1.46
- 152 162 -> 0.98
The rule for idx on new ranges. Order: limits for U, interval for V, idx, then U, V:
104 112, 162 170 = 2.05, 1.347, 0.70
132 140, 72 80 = 2.81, 1.457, 1.35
